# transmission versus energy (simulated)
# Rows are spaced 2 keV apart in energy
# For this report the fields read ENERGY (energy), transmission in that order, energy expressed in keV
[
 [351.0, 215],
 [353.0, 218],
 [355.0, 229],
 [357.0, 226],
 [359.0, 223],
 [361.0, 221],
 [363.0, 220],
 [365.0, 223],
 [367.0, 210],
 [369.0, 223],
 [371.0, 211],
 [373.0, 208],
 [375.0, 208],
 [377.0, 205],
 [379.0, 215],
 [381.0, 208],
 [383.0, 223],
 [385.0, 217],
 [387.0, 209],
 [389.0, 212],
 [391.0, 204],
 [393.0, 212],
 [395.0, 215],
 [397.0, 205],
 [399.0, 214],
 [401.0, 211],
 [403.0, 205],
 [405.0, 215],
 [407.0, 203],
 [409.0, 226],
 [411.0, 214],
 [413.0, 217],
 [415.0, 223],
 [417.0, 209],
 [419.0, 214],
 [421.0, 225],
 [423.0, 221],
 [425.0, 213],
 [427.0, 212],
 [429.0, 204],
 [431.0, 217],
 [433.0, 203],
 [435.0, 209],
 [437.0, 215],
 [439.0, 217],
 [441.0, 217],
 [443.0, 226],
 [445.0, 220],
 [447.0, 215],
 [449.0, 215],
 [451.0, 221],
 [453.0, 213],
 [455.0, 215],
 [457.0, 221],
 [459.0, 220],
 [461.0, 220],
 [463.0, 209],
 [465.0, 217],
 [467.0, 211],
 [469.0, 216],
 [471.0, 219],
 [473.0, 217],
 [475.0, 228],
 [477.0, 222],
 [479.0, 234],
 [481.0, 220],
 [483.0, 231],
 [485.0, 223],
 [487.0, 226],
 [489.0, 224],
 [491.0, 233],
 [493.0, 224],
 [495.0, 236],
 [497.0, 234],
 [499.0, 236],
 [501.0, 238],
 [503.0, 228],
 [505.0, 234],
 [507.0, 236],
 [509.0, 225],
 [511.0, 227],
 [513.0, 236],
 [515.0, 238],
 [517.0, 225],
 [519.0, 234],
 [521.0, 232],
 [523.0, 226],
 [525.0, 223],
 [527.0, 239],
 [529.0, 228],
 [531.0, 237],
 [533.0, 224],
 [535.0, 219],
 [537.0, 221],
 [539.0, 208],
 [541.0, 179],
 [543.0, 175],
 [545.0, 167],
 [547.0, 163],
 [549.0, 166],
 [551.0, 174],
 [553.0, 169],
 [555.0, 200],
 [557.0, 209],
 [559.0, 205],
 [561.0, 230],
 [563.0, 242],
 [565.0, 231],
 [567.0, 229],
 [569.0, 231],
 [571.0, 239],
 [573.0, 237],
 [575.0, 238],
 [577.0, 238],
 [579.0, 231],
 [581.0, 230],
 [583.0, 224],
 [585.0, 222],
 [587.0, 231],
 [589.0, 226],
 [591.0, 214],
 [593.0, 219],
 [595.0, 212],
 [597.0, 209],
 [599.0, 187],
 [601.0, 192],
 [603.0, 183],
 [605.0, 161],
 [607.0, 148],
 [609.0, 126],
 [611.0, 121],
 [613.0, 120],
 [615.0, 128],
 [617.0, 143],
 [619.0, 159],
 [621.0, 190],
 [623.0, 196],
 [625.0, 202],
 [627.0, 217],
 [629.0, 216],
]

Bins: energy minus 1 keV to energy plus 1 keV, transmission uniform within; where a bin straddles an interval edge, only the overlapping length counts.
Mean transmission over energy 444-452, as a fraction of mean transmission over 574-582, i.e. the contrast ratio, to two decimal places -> 0.93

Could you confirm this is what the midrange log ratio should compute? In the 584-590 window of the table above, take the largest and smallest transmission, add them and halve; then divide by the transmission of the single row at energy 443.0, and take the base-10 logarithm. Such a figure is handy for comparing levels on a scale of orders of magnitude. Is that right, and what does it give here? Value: 0.00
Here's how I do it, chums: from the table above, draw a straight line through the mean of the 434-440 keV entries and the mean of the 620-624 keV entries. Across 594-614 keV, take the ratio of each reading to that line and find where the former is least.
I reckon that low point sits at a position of 613.0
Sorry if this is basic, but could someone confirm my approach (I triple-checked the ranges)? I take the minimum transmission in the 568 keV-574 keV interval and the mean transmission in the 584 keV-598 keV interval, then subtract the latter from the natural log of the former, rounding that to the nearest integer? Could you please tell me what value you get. -214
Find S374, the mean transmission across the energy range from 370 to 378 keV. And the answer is 208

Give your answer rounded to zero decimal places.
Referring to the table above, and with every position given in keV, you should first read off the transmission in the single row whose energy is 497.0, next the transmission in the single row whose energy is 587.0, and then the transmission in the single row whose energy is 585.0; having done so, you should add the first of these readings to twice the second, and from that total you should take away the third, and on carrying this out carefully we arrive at 474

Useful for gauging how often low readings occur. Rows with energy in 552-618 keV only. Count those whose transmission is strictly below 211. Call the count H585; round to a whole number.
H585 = 15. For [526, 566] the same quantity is 11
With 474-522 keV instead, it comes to 0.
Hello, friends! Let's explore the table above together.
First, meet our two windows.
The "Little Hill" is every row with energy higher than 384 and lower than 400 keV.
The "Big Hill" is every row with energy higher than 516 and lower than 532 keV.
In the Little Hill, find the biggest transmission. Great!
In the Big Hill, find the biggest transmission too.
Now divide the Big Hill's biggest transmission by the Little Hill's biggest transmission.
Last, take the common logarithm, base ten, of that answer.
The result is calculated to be 0.042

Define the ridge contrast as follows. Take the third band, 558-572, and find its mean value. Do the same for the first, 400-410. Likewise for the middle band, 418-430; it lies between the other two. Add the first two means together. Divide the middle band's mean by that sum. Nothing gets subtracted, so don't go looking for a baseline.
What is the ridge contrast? 0.49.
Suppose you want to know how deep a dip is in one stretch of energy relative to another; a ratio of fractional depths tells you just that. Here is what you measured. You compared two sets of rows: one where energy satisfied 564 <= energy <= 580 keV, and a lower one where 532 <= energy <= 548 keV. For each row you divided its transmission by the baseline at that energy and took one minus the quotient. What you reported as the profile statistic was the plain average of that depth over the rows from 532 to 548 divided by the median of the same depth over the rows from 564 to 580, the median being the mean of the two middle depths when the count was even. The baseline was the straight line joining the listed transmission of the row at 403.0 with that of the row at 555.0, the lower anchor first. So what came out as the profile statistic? -0.17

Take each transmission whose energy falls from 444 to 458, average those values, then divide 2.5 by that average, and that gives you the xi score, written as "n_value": 0.0115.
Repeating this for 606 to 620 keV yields 0.0185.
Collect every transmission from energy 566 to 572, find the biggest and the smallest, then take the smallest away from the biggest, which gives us 10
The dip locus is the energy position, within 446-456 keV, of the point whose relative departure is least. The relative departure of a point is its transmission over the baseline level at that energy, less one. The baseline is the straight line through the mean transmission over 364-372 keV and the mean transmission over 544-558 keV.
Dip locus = 453.0 keV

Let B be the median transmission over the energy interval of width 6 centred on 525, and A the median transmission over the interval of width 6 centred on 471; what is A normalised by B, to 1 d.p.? 1.0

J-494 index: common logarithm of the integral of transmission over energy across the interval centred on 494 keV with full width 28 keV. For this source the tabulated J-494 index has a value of 3.809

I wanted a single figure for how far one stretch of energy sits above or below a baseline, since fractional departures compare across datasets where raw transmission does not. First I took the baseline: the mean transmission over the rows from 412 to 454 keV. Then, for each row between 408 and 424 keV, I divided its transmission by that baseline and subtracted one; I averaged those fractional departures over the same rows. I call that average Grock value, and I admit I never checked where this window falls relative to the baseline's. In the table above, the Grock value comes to 0.014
